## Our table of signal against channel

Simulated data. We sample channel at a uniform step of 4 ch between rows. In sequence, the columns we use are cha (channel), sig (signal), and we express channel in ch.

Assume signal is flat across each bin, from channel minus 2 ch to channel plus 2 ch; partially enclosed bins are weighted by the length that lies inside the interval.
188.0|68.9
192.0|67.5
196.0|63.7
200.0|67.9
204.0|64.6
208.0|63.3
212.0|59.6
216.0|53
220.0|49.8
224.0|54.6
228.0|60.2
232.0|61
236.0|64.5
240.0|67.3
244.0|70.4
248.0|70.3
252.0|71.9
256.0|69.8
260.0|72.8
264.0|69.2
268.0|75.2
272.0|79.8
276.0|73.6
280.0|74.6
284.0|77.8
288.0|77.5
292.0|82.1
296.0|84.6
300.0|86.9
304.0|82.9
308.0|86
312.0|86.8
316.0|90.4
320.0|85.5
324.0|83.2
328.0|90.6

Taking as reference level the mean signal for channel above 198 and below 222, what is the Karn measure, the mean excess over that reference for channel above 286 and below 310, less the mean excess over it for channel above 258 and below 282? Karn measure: 9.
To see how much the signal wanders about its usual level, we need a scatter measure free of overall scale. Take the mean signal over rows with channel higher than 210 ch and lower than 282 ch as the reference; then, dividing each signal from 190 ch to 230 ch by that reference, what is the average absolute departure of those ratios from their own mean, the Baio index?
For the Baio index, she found 0.075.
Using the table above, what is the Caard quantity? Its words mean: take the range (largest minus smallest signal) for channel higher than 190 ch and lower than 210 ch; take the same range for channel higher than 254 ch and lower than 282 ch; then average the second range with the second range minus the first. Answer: 8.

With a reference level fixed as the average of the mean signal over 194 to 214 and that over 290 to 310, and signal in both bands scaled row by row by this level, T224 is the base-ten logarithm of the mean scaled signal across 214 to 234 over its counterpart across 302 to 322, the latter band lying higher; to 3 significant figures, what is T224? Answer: -0.190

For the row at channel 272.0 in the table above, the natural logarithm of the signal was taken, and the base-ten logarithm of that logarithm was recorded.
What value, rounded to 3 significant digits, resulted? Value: 0.641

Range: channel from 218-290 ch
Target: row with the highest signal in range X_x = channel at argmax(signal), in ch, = 272.0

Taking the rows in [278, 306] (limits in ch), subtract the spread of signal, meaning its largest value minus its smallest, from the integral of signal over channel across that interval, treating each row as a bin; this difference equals 2253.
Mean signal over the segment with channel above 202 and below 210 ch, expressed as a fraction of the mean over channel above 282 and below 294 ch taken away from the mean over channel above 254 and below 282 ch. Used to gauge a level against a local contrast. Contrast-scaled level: -11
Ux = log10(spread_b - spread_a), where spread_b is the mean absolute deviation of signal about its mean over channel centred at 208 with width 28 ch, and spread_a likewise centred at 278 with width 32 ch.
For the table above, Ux 0.3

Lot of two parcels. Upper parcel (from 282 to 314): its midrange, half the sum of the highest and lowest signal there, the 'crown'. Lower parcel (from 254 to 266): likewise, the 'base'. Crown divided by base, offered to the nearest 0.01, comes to 1.16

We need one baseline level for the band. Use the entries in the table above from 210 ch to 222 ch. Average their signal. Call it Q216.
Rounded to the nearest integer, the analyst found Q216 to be 54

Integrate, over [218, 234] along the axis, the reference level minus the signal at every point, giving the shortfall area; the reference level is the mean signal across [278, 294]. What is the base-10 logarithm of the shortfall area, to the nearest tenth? 2.5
